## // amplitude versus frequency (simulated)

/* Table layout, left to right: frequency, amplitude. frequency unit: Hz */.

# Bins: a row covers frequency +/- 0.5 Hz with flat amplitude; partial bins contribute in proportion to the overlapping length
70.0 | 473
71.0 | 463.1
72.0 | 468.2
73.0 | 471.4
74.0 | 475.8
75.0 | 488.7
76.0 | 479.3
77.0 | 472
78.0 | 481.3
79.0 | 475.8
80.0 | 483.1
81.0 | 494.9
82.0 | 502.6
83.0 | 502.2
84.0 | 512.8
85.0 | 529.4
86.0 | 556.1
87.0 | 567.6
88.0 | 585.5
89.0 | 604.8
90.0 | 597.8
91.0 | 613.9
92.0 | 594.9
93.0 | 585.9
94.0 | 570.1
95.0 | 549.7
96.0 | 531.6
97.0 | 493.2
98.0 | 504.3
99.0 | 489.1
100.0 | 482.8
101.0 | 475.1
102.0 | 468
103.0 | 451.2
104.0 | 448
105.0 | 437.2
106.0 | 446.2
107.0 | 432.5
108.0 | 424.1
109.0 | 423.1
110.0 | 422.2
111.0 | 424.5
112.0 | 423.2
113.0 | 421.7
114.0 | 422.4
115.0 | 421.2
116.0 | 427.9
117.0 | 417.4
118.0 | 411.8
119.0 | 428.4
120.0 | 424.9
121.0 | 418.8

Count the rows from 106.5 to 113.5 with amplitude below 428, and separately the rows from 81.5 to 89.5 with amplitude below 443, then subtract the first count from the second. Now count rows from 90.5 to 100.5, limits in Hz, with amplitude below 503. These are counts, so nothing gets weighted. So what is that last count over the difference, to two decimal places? -0.50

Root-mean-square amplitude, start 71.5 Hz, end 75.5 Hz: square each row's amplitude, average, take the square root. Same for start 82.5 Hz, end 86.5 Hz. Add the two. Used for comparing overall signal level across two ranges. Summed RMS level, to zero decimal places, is 1002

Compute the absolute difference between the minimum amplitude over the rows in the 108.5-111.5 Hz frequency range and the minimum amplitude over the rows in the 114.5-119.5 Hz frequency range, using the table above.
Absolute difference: 10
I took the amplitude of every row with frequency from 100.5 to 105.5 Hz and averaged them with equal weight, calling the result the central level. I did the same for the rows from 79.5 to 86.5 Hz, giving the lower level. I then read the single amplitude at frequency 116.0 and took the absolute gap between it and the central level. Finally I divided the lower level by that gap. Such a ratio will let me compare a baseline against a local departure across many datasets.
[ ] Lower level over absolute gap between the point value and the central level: 18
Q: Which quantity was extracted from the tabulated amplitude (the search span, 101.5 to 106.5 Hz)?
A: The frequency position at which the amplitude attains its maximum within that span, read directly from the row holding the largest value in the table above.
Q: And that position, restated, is 102.0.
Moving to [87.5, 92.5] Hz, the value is 91.0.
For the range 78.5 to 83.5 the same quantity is 82.0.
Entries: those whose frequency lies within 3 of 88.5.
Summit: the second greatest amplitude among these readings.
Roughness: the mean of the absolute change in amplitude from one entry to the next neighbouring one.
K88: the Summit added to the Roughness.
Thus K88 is 619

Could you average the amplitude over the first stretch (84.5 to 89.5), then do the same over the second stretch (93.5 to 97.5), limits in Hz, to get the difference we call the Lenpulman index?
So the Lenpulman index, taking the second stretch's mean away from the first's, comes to 33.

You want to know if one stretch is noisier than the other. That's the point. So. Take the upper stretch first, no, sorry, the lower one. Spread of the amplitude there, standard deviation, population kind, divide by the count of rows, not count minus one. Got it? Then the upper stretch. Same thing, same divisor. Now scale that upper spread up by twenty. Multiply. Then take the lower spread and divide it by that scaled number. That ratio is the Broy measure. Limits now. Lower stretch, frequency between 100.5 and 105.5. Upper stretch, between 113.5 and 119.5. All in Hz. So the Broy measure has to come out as 0.12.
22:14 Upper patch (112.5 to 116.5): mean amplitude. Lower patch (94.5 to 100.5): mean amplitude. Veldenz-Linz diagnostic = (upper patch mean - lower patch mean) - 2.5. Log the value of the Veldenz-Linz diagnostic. -88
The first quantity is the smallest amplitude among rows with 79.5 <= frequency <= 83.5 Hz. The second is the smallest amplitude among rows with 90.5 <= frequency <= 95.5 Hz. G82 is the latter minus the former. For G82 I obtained 67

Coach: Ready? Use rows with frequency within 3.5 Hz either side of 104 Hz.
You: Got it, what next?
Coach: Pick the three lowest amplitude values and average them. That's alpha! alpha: 439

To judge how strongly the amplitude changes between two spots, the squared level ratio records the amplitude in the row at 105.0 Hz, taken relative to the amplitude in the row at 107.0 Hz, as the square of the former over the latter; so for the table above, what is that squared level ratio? 1.02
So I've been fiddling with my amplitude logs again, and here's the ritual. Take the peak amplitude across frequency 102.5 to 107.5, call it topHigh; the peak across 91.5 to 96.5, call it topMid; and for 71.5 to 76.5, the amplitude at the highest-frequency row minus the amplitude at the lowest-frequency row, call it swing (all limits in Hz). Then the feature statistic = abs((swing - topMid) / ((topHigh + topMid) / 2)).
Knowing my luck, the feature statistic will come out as 1.12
